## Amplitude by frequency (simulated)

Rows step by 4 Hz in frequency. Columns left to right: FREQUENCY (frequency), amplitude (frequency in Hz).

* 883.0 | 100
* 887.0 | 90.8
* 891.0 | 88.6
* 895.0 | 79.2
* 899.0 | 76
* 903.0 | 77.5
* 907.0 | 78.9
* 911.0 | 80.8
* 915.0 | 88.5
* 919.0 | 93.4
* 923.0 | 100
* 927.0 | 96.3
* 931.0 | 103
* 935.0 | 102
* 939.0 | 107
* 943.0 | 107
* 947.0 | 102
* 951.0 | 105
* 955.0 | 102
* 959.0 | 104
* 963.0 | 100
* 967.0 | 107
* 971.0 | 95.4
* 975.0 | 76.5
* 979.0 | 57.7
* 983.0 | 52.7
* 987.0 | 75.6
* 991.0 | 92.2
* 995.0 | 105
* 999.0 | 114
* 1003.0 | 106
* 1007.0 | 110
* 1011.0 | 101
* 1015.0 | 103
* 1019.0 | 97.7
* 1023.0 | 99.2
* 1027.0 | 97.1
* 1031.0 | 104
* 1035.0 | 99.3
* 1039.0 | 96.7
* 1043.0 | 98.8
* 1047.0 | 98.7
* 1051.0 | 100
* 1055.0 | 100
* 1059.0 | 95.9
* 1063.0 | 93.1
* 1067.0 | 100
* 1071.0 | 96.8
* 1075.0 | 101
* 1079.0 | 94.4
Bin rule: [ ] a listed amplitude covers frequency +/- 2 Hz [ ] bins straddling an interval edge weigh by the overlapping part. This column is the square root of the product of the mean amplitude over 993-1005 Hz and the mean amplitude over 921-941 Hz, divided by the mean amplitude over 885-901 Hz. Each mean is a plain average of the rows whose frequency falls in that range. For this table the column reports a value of 1.25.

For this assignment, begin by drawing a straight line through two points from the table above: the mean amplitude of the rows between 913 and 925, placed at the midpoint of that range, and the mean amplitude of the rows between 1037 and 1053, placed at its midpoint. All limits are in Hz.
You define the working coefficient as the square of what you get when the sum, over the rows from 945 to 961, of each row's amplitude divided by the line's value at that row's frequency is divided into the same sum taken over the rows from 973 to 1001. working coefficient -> 1.9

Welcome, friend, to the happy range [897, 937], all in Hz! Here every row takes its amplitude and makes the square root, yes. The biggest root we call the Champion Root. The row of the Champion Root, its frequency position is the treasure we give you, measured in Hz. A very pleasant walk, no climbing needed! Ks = 931.0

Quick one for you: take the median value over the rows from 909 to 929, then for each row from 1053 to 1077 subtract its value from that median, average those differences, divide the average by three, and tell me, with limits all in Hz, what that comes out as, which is -1.5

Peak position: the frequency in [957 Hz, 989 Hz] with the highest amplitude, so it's 967.0 Hz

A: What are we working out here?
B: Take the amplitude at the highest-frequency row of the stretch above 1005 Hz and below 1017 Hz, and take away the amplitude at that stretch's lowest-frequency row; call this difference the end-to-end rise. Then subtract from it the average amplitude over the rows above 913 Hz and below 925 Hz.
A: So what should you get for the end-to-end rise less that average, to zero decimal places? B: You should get -101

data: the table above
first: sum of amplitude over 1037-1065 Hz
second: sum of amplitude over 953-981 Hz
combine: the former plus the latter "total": 1326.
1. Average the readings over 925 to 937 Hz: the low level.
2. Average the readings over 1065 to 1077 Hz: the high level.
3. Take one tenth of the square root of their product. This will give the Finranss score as 10.0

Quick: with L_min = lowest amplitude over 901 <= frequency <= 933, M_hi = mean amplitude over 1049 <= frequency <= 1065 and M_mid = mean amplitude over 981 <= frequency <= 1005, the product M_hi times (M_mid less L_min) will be 1305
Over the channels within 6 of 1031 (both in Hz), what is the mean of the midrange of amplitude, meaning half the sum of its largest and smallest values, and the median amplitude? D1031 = 100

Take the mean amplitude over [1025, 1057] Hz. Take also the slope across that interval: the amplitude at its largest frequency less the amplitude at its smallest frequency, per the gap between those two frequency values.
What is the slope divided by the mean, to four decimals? 0.0010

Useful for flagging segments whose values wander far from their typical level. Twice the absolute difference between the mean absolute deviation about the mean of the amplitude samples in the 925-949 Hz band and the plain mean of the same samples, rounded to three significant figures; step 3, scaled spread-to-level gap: 200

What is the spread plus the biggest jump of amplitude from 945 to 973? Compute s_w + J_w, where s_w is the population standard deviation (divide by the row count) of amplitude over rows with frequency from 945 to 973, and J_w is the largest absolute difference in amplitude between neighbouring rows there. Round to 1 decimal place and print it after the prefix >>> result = 15.1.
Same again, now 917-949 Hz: 11.1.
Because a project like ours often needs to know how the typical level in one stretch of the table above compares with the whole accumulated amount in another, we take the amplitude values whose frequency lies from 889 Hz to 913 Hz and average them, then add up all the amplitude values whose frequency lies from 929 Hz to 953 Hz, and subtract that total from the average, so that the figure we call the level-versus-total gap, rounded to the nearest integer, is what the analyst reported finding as -546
